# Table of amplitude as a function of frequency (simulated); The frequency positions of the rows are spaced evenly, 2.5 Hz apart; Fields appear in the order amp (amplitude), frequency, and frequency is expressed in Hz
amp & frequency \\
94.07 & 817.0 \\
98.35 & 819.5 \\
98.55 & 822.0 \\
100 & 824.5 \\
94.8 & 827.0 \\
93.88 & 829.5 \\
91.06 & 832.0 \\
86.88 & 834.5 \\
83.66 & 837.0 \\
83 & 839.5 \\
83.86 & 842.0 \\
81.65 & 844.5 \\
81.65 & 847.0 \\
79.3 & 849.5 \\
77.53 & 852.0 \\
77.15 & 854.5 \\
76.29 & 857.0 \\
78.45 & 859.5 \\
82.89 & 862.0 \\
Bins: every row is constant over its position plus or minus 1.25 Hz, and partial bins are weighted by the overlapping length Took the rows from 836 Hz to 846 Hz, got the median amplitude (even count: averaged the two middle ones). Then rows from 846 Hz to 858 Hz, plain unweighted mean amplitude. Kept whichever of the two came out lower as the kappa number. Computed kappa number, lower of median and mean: 78.4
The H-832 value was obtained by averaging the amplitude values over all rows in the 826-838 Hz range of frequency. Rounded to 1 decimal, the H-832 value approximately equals 90.1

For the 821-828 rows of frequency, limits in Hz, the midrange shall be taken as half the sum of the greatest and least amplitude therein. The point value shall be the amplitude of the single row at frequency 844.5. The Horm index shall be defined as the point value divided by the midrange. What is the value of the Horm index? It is 0.84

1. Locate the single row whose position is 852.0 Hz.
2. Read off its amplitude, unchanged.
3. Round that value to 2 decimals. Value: 77.53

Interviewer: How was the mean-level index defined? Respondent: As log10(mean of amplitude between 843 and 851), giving 1.91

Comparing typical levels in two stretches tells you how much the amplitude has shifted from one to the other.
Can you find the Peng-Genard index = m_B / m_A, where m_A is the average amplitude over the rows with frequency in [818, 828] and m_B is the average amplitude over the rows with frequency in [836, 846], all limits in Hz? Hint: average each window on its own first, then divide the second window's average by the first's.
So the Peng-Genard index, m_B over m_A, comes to 0.85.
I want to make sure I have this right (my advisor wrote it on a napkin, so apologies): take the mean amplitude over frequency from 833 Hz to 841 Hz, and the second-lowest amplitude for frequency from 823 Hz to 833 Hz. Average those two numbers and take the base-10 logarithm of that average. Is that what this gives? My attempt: 1.95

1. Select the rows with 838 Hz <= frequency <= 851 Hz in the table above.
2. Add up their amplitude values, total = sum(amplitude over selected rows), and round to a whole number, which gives 409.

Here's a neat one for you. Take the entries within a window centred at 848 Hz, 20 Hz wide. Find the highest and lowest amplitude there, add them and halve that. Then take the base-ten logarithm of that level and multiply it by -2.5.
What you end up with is -4.76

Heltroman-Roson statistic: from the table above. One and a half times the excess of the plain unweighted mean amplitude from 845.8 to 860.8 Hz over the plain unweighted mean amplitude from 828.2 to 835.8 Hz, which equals -18.3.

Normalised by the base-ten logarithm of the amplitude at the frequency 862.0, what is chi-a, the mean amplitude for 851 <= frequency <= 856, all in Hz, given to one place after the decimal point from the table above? 40.3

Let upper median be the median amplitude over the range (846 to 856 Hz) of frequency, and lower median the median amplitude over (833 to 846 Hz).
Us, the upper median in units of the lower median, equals 0.94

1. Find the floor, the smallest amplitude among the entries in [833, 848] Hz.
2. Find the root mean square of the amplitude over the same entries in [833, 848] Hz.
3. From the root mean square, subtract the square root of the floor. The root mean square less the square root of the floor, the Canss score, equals 74.4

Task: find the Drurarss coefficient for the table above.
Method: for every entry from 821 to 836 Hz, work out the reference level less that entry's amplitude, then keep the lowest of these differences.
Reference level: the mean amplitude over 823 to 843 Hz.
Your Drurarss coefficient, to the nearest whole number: -10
